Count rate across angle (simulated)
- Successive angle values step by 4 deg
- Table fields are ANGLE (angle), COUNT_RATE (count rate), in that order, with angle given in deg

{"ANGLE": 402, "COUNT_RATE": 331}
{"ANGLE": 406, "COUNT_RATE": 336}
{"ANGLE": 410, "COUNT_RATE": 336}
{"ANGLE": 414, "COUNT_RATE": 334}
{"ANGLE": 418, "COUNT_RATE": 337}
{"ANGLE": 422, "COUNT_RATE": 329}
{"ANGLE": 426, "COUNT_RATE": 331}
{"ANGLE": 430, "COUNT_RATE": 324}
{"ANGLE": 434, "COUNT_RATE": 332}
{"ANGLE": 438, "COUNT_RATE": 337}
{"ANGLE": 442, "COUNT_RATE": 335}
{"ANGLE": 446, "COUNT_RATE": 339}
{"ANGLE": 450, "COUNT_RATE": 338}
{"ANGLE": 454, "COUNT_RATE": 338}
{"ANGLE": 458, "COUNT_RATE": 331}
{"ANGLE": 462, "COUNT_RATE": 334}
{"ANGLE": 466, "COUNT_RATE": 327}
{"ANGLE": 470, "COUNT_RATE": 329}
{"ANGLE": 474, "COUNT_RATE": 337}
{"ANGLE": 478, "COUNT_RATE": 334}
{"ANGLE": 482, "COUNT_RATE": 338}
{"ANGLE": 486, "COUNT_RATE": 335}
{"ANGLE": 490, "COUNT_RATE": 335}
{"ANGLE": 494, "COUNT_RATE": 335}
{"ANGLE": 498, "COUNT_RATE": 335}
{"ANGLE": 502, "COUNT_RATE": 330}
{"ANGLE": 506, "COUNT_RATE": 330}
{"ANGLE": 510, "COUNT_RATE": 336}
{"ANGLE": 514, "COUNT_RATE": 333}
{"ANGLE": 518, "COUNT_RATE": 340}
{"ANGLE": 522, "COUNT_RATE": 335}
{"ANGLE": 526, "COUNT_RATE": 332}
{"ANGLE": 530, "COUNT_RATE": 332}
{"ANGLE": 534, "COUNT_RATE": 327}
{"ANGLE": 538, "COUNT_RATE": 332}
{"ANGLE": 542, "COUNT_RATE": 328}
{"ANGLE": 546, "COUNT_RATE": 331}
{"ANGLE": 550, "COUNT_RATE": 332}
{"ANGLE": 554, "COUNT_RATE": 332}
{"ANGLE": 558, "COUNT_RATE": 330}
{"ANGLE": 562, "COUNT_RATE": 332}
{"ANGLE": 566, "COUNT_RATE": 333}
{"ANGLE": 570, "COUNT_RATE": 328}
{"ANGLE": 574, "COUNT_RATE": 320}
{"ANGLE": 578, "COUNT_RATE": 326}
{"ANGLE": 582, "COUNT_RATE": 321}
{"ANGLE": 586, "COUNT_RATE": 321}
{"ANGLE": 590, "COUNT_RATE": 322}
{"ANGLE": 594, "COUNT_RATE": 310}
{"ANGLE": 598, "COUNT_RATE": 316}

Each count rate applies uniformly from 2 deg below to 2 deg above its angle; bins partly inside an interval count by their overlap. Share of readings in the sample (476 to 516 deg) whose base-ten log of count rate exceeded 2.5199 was 0.80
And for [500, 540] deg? 0.70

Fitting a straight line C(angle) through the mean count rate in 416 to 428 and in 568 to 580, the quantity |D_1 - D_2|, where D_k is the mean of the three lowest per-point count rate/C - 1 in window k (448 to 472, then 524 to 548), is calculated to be 0.011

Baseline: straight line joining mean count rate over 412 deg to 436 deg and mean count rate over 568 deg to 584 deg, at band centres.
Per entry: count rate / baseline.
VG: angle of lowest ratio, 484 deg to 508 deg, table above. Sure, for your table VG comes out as 502 deg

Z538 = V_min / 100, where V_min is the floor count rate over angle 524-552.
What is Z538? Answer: 3.27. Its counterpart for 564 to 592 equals 3.20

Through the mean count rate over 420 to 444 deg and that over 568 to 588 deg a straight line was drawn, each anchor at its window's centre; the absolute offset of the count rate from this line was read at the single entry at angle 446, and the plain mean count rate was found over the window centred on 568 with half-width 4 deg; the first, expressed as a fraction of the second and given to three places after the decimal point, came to 0.026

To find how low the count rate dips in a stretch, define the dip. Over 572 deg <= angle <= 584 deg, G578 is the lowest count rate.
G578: 320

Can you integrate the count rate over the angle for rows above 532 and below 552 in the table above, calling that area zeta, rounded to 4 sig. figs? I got 6600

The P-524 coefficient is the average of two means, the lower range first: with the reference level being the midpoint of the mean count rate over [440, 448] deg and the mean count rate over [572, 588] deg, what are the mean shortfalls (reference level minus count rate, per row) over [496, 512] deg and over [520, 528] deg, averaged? -3.6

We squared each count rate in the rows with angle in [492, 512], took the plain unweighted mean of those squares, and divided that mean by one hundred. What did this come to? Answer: 1110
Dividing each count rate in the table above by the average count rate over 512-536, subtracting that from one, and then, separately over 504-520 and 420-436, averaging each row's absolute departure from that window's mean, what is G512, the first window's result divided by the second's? 1.3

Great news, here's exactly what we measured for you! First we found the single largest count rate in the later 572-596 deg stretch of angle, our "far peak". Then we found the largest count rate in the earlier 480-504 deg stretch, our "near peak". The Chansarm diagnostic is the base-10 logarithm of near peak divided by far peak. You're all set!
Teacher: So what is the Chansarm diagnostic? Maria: 0.016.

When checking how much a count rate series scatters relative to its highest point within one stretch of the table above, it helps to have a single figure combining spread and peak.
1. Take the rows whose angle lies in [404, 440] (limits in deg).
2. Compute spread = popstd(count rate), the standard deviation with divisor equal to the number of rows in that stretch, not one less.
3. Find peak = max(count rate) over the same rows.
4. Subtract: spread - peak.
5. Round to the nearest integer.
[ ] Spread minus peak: -333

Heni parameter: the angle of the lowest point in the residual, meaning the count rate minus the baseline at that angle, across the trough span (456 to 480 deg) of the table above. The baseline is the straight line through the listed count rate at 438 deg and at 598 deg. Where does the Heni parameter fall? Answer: 466 deg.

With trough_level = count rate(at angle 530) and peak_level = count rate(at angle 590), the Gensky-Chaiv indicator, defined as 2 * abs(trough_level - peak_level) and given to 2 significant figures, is 20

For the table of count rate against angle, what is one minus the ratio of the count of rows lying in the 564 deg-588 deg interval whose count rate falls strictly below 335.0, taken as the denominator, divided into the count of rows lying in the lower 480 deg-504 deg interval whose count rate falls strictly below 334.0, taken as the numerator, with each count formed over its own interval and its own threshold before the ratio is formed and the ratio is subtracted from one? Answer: 0.83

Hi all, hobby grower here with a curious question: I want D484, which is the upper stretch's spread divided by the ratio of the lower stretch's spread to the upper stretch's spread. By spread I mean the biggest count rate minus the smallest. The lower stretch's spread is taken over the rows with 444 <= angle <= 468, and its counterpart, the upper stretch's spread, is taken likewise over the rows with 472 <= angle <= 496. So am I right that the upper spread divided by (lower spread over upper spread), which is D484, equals 1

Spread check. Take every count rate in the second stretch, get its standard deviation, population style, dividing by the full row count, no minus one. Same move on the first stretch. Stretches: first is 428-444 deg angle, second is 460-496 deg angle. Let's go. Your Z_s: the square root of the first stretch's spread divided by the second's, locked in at 1.21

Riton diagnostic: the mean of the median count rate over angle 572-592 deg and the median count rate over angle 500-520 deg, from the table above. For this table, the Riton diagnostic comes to 327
